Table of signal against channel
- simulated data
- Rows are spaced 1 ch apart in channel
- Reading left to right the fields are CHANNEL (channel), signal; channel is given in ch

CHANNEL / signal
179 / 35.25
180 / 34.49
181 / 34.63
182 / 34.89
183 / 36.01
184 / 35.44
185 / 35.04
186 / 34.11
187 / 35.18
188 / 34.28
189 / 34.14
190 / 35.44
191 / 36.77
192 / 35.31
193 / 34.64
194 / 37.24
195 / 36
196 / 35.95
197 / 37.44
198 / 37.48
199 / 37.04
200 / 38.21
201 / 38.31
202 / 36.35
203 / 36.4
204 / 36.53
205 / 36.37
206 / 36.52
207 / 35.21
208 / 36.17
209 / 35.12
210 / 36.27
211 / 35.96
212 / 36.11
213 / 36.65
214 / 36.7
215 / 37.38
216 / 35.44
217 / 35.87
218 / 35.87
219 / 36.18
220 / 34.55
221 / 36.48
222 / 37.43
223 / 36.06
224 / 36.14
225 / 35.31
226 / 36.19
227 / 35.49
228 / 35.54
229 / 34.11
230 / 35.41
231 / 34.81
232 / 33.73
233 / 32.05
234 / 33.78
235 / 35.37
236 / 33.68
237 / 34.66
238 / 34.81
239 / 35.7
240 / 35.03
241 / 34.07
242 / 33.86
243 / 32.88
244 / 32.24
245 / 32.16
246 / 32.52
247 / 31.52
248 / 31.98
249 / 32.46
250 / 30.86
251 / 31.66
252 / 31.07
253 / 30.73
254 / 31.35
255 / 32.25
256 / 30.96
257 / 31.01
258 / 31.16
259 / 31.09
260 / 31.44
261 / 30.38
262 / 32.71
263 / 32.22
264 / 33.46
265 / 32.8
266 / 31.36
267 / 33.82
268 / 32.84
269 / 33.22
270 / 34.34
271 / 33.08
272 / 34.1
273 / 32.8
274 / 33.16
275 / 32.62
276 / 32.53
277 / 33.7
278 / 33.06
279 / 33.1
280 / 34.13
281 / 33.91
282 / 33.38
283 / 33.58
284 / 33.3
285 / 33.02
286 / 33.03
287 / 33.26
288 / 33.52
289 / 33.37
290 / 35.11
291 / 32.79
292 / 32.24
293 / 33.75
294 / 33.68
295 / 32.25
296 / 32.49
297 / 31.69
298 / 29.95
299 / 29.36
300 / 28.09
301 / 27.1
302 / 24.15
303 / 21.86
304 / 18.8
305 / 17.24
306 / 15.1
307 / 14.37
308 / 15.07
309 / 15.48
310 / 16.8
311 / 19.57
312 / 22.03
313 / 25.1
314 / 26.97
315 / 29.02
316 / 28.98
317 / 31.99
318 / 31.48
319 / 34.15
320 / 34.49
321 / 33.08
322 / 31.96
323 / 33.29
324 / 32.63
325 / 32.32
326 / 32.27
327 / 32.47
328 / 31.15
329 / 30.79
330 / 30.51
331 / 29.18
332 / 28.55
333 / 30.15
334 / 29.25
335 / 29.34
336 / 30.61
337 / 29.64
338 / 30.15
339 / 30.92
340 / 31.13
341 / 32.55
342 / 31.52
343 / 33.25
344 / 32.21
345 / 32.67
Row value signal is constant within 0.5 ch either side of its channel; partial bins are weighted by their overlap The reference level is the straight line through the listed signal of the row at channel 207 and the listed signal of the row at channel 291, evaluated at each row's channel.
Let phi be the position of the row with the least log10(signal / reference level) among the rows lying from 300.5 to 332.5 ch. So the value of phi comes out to 307 ch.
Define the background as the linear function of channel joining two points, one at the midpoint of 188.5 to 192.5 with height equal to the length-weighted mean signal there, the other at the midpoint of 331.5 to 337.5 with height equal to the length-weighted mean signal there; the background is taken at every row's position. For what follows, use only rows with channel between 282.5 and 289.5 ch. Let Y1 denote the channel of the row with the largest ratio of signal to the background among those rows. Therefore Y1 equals 288 ch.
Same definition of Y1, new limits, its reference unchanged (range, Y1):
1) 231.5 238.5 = 235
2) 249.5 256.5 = 255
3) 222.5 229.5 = 226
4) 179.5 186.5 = 183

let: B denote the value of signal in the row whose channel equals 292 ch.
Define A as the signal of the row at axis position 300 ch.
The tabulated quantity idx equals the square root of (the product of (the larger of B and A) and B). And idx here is 32.2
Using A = 28.09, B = 32.24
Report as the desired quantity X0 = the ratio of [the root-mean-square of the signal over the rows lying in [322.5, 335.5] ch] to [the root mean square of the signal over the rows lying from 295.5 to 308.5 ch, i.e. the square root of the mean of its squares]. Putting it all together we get 1.27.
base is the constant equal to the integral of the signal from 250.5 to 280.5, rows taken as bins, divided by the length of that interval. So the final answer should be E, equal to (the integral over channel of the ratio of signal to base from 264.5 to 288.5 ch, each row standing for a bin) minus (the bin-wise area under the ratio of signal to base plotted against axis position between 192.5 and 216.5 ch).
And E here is -2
